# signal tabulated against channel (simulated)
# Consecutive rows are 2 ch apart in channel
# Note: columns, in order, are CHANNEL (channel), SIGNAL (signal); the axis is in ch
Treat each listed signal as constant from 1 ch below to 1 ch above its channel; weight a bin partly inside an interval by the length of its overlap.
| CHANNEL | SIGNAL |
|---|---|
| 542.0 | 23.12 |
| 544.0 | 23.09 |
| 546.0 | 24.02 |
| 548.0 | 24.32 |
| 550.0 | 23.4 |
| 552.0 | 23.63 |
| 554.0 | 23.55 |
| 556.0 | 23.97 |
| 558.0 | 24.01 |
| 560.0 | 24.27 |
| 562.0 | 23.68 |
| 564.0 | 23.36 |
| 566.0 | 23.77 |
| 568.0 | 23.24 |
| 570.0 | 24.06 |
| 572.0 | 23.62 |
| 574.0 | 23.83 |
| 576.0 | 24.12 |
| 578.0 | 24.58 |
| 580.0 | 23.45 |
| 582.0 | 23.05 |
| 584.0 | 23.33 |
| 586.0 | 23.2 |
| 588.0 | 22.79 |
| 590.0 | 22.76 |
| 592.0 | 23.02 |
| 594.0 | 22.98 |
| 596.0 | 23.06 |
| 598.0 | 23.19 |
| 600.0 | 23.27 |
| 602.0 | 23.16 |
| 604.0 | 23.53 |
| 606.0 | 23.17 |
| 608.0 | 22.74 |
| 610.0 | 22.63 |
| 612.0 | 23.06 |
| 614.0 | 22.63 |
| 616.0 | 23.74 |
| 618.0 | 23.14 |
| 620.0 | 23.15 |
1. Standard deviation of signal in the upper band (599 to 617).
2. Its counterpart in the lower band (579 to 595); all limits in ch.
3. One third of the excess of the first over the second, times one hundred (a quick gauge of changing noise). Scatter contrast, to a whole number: 5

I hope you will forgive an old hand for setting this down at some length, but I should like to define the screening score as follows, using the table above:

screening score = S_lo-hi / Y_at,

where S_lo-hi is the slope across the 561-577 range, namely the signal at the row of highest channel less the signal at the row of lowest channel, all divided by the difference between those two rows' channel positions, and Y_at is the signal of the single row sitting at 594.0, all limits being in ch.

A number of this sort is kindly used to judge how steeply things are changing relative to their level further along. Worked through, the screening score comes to 0.0014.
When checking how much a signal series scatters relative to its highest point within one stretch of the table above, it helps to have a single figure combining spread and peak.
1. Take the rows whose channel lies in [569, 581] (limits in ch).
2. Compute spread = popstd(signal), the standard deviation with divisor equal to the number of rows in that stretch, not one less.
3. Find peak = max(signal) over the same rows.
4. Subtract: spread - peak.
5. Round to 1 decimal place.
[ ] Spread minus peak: -24.2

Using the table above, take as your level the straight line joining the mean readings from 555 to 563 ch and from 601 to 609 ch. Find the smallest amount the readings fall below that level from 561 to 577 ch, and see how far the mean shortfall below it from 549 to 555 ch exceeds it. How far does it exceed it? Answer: 1.0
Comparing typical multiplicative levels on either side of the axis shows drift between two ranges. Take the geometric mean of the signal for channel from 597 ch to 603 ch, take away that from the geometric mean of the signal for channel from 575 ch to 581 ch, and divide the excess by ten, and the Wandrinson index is 0.084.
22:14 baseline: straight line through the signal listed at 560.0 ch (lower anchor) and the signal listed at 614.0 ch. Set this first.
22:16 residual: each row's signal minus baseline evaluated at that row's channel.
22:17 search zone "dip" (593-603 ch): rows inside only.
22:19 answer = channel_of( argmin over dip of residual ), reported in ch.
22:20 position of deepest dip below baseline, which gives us 594.0 ch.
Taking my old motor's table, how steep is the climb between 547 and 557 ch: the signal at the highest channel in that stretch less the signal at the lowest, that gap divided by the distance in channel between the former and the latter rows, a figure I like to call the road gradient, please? -0.044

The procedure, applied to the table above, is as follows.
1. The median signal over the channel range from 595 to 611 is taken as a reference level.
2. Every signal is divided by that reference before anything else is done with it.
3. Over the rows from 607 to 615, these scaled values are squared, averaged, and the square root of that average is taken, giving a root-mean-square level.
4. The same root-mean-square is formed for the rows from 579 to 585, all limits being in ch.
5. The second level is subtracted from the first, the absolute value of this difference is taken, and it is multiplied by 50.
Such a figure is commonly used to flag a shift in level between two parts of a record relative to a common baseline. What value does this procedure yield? 1.1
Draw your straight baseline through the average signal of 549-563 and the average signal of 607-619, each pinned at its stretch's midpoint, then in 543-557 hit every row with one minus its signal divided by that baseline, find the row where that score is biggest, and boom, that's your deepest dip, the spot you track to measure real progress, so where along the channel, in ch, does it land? 544.0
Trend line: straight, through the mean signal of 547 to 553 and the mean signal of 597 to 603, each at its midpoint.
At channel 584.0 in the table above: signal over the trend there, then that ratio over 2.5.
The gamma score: 0.399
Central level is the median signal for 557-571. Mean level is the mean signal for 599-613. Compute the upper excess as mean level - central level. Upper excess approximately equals -0.69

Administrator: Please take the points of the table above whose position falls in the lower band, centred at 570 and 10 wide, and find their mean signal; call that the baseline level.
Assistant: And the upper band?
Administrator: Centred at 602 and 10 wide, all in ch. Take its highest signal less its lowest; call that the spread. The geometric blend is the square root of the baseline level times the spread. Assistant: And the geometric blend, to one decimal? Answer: 3.0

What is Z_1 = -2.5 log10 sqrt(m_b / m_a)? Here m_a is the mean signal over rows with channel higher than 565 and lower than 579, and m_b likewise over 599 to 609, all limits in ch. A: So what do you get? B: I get 0.016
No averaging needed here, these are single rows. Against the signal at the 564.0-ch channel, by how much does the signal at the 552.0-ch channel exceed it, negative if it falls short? 0.3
